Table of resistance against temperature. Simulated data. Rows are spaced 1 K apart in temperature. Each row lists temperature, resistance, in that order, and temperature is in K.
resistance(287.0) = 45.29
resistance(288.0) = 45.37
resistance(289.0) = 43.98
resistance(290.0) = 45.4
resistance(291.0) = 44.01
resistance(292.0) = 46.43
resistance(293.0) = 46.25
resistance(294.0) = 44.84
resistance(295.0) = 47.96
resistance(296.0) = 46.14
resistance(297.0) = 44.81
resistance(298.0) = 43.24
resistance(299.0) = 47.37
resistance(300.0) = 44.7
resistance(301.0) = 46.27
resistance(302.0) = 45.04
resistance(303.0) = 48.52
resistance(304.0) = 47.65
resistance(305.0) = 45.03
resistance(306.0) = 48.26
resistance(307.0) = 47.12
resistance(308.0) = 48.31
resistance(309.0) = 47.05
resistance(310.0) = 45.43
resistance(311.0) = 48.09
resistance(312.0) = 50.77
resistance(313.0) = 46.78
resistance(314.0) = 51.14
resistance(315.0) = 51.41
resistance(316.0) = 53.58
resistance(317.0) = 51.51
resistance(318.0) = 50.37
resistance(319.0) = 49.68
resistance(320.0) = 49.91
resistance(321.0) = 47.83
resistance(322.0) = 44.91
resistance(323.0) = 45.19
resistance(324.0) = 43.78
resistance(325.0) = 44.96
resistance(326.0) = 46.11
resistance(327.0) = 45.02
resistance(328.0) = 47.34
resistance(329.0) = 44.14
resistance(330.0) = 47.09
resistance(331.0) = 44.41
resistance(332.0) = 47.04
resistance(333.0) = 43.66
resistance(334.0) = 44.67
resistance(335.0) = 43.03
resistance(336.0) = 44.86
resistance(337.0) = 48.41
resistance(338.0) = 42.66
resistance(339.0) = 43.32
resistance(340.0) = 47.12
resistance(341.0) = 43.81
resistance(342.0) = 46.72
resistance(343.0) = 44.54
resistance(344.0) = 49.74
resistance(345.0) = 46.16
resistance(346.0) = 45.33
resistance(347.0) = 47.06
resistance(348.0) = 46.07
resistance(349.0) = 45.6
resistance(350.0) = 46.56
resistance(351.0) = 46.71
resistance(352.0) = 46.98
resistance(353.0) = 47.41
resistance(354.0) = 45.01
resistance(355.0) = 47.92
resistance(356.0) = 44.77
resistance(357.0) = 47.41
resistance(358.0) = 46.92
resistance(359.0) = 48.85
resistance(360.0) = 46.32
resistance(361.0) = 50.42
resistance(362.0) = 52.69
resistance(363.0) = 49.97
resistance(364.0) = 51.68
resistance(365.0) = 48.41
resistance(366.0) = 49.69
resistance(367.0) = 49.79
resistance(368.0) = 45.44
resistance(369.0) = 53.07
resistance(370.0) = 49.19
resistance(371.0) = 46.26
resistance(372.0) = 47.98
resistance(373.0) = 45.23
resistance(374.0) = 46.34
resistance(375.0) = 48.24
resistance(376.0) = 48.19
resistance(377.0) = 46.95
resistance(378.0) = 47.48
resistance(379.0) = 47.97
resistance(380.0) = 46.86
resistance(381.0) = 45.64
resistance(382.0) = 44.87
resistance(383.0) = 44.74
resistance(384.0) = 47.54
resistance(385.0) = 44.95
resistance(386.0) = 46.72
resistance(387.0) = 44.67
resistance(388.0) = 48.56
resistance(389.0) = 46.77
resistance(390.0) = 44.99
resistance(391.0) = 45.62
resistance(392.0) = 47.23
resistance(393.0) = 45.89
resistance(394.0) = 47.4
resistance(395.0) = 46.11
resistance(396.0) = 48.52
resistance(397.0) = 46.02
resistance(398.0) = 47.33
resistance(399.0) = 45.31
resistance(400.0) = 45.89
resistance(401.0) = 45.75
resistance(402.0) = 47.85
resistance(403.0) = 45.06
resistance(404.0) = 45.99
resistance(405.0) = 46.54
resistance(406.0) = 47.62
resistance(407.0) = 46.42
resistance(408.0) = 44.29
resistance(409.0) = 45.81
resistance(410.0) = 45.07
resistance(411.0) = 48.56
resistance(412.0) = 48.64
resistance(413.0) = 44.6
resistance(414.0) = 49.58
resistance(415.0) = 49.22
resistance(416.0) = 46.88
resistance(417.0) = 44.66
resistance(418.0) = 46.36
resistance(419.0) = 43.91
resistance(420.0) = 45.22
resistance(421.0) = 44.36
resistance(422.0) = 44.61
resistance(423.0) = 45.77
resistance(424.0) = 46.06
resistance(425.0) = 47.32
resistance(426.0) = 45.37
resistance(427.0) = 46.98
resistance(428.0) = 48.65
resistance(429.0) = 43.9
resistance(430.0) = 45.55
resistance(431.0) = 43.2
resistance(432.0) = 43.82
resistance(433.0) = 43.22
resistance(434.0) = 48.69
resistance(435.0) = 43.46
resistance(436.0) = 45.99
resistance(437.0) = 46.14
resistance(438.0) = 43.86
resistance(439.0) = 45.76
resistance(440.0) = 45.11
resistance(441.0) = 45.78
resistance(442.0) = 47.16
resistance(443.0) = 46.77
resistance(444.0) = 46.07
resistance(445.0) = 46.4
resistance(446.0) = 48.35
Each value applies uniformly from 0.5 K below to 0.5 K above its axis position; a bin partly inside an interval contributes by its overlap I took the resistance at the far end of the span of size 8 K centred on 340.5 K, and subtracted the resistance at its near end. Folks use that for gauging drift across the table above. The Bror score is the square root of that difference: 1.15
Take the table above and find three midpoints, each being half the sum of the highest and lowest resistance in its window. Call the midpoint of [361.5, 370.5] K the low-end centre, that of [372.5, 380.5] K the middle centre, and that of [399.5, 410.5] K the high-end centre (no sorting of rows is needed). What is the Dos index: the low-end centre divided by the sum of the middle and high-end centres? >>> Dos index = 0.531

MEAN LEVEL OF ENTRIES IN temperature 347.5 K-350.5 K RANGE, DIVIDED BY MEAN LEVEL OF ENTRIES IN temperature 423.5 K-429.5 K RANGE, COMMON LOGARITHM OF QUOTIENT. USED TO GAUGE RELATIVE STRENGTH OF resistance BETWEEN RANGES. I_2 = -0.003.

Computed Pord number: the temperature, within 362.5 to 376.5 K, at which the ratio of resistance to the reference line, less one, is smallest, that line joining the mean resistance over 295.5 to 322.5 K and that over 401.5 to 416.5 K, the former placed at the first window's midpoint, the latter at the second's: 373.0 K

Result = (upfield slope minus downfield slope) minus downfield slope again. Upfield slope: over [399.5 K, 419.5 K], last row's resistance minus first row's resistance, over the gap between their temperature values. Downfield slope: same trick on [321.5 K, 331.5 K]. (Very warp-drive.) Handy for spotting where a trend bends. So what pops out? 0.01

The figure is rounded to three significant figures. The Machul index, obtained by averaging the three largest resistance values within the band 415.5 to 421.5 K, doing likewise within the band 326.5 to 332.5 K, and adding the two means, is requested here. 93.3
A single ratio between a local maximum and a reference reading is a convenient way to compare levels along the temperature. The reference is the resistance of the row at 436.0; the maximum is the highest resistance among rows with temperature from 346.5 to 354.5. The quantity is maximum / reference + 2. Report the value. 3.03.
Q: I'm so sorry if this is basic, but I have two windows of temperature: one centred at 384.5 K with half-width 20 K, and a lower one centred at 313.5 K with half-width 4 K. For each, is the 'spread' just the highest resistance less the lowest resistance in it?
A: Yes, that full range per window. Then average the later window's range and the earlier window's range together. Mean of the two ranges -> 8.3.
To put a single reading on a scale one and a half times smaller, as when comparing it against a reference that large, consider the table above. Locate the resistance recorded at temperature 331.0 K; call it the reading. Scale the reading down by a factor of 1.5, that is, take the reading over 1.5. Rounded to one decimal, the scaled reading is 29.6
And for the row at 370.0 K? 32.8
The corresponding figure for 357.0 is 31.6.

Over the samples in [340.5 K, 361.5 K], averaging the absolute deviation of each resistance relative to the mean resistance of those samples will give 1.2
